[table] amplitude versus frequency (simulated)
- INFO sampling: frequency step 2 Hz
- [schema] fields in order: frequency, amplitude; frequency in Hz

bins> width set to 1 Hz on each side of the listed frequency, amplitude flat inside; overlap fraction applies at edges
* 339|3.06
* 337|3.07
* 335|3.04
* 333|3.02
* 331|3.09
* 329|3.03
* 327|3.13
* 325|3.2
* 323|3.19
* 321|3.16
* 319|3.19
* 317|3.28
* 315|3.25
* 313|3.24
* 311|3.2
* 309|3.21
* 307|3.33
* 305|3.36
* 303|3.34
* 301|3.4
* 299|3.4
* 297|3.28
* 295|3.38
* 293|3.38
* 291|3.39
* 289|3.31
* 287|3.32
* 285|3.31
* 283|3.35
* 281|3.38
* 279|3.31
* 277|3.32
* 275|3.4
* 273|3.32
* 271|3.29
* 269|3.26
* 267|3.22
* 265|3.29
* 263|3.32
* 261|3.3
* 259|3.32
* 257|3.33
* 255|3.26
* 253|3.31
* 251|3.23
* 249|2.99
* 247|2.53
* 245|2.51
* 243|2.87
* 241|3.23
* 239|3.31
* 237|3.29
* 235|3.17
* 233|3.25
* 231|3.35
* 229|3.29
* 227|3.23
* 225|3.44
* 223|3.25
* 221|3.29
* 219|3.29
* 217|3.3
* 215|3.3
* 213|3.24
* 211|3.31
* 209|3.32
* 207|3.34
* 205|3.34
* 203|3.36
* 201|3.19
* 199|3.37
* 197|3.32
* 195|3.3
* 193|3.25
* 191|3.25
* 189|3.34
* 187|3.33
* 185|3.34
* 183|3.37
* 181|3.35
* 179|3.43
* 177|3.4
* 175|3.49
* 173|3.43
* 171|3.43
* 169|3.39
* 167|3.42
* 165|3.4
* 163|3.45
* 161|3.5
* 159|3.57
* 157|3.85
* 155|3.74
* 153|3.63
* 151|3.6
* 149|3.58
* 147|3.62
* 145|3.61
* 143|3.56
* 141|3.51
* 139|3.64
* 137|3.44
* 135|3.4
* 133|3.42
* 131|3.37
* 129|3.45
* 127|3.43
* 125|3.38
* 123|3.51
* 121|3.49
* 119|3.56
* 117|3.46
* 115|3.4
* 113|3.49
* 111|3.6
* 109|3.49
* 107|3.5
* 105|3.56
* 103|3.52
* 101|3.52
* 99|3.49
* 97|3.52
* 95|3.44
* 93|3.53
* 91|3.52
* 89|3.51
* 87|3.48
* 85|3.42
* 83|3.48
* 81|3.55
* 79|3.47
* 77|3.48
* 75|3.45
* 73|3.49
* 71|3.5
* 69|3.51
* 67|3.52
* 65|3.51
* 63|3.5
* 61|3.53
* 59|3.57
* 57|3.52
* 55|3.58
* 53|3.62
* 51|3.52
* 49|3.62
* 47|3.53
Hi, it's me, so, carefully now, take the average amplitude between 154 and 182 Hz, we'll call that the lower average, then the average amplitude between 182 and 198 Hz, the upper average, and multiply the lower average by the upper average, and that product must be 11.6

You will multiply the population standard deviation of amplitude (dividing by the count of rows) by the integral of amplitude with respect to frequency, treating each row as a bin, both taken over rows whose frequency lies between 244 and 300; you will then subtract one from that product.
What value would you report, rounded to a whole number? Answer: 38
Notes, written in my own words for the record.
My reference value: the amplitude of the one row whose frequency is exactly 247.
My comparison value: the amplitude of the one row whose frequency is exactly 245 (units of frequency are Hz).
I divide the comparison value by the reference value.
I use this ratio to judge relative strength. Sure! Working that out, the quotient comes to 0.99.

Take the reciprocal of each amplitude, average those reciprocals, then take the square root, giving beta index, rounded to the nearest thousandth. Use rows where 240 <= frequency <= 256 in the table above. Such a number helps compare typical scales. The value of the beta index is 0.581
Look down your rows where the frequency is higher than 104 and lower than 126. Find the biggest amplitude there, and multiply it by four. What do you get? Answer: 14.4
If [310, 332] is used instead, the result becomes 13.1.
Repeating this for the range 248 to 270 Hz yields 13.3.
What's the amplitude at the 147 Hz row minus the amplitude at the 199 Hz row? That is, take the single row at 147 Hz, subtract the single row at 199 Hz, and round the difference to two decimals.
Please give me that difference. 0.25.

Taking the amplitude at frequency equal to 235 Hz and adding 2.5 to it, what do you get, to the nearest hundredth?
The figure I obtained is 5.67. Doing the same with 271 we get 5.79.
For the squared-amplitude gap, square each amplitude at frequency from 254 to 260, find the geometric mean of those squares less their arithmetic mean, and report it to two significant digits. -0.0019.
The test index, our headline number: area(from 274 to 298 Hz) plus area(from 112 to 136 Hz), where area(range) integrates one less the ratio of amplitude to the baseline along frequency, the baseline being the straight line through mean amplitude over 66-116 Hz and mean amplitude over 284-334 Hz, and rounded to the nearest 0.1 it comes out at -0.4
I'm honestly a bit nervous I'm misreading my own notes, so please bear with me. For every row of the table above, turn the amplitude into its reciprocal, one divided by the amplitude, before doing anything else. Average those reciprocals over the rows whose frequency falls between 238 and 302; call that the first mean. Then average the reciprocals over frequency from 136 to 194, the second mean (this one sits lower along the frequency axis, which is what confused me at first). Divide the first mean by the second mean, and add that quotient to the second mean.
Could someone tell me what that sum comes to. 1.36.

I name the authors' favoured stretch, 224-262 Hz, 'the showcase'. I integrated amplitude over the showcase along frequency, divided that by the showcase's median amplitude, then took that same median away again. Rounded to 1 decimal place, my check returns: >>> 33.7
